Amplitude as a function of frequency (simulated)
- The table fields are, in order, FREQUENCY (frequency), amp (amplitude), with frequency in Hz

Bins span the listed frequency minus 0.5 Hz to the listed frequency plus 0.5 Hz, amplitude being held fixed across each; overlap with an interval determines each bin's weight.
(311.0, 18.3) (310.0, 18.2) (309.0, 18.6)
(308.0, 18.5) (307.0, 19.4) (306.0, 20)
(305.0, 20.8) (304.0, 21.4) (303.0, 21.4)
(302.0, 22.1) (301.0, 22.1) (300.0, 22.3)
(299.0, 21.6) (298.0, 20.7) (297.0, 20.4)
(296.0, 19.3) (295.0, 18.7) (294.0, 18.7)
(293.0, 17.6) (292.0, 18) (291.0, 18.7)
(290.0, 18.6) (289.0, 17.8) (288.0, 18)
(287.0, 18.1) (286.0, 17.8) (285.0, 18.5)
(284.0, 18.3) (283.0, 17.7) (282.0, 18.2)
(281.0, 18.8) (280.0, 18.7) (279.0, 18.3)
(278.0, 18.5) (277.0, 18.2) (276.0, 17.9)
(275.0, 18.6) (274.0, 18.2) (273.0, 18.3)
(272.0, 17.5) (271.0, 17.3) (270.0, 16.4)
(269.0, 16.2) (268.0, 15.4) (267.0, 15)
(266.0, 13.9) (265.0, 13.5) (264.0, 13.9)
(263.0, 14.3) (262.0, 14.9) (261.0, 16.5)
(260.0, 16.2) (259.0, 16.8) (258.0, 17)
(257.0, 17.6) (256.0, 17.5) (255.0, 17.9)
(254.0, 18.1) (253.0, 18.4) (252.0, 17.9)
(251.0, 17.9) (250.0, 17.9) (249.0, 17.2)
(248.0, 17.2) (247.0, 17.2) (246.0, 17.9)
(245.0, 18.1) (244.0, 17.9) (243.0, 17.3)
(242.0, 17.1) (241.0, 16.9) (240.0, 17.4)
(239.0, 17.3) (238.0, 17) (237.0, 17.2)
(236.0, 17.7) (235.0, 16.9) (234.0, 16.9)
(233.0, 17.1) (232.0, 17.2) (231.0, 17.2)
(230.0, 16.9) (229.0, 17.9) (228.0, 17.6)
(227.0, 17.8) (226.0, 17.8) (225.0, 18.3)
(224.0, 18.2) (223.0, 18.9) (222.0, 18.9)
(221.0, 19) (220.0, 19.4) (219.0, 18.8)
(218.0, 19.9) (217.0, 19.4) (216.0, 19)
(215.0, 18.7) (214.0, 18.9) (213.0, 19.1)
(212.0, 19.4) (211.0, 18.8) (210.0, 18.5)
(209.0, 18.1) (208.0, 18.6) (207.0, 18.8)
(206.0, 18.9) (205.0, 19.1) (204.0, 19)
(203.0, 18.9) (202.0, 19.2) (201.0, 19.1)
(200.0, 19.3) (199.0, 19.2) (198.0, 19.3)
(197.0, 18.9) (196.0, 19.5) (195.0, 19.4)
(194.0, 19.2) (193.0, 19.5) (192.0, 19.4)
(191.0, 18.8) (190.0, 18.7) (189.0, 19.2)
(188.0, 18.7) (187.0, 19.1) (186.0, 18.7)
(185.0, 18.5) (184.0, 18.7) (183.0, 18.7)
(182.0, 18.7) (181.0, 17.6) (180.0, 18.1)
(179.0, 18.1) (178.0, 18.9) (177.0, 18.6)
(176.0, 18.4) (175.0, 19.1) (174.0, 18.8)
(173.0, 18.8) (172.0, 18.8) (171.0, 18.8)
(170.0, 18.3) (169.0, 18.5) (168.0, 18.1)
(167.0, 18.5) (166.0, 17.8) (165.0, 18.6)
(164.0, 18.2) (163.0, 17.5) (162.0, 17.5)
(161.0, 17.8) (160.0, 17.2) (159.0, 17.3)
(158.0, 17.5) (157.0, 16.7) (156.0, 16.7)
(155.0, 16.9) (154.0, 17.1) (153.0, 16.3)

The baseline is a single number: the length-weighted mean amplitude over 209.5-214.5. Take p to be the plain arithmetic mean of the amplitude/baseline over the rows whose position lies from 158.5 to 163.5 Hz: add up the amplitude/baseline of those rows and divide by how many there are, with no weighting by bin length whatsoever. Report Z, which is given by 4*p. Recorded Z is 3.69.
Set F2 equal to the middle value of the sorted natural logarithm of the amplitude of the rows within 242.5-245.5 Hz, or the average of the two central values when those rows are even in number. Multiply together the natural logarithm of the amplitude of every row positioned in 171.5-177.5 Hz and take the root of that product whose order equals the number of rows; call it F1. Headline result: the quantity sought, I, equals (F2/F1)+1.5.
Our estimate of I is 2.48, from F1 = 2.93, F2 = 2.88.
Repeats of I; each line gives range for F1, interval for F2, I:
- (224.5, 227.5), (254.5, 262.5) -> 2.48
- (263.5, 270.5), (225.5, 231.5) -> 2.57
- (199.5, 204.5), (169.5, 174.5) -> 2.49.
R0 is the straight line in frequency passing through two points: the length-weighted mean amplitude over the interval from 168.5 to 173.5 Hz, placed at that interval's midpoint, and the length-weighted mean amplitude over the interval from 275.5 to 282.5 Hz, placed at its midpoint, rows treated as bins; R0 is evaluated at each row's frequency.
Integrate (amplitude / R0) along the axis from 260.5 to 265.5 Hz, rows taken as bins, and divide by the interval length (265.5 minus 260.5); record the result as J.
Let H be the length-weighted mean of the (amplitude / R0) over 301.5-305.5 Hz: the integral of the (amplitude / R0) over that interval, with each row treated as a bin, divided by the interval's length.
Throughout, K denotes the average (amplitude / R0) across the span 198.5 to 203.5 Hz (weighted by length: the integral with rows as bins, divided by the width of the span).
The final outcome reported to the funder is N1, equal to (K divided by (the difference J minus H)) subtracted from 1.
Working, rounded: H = 1.17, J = 0.79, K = 1.03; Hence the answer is 4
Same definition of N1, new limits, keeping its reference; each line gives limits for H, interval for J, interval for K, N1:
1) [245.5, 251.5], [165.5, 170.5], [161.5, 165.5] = -35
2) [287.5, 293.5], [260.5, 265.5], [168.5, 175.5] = 6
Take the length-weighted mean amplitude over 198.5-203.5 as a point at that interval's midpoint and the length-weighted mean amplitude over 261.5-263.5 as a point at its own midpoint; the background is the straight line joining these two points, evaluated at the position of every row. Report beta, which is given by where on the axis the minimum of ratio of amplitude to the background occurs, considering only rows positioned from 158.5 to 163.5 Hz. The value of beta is 160.0 Hz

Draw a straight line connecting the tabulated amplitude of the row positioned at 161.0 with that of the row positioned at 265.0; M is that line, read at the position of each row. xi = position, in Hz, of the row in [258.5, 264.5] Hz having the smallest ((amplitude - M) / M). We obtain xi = 264.0 Hz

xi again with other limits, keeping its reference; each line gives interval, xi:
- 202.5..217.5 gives 209.0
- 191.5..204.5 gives 197.0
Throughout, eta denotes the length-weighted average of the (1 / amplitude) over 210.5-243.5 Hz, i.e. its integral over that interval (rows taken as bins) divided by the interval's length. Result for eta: 0.0555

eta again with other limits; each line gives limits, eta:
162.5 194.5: 0.0538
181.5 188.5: 0.0534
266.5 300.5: 0.0550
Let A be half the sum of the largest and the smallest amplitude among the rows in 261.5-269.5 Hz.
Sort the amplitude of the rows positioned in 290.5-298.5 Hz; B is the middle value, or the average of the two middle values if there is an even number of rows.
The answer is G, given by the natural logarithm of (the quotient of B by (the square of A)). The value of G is -2.47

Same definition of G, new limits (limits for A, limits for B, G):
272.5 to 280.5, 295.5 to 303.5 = -2.75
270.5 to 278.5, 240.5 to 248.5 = -2.93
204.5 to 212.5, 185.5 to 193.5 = -2.92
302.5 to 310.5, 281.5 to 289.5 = -3.08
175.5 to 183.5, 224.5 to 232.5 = -2.93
